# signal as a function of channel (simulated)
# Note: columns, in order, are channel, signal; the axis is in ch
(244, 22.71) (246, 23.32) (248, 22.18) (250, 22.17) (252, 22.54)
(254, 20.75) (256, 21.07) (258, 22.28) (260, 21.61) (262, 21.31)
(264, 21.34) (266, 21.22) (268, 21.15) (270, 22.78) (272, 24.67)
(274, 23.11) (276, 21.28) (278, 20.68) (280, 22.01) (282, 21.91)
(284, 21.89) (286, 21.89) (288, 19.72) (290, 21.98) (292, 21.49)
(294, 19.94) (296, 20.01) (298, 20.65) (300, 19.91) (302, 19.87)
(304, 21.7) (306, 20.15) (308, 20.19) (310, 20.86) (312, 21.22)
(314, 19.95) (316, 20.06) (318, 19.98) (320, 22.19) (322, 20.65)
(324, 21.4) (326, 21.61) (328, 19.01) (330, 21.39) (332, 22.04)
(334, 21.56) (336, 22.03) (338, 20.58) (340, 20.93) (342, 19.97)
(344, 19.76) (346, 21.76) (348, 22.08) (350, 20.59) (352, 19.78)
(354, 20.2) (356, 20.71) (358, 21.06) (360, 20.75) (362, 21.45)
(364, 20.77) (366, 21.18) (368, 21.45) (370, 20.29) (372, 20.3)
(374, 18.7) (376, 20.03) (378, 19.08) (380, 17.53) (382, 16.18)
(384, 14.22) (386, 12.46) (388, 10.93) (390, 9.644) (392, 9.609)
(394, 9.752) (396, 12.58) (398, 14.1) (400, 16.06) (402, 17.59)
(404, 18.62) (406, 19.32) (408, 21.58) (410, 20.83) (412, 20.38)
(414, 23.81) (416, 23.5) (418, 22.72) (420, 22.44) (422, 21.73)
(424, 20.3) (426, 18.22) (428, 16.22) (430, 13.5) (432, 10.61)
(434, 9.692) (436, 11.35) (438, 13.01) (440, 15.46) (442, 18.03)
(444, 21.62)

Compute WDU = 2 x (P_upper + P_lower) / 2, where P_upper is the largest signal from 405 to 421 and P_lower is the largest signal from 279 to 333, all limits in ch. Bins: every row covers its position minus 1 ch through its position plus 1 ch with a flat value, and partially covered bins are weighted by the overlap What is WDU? 46.0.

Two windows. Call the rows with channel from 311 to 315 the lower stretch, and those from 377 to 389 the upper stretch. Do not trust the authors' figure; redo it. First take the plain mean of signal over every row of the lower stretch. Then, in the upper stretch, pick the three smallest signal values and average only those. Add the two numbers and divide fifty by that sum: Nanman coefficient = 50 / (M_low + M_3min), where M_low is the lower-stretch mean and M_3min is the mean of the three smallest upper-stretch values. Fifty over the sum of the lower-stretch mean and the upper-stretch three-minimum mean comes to 1.51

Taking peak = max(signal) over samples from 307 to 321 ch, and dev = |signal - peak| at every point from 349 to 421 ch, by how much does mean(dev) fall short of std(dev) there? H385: -0.2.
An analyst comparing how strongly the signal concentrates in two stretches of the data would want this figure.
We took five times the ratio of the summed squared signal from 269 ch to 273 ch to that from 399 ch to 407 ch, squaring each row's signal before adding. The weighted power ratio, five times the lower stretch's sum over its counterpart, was 4.4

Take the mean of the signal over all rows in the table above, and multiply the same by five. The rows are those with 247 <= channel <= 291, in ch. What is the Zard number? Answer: 109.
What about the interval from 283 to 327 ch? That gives 104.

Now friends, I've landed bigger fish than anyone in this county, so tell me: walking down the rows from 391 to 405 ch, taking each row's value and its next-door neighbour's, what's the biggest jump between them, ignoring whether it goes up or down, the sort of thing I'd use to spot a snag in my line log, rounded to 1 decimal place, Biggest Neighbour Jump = 2.8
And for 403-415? 3.4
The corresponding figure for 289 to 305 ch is 1.8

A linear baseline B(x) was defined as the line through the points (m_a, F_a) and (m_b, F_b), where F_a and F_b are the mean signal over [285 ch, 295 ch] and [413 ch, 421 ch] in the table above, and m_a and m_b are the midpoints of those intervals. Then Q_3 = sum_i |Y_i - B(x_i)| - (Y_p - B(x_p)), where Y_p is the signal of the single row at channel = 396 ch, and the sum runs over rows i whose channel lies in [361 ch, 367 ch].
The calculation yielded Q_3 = 13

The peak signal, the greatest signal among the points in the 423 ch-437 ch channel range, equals 20.3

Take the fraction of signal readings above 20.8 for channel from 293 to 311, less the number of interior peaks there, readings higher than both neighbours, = -1.8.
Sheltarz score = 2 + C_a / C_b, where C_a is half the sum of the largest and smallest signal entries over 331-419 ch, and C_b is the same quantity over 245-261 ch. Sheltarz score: 2.76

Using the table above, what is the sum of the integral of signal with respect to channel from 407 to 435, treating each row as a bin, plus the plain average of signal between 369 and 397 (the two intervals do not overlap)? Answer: 546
